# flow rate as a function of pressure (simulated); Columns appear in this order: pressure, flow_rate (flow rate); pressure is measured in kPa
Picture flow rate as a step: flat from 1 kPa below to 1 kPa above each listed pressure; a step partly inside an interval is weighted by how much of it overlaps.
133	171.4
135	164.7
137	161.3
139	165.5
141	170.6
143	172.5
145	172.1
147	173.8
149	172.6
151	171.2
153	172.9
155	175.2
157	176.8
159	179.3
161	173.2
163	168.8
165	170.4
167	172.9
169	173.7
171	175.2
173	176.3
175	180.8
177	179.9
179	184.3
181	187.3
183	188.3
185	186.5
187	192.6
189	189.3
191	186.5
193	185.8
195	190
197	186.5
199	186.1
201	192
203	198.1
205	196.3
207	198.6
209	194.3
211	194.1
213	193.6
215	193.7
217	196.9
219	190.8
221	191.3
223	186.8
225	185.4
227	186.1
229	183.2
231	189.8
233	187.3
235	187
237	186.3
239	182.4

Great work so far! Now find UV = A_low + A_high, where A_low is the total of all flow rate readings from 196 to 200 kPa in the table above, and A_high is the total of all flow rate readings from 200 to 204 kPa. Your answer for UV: 763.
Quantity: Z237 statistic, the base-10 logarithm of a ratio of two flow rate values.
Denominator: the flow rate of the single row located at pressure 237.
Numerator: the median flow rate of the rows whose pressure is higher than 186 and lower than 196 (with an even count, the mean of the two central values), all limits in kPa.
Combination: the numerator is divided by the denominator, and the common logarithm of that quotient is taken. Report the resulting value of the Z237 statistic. 0.01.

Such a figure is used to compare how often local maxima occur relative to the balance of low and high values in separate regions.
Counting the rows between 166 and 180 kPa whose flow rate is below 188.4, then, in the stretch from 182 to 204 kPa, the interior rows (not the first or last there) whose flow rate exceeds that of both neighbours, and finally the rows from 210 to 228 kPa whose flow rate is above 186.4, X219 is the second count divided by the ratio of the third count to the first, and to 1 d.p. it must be 2.0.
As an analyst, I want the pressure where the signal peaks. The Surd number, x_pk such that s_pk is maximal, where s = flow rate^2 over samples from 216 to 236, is 217 kPa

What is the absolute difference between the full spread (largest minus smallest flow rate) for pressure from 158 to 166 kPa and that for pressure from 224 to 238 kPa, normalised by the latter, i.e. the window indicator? 0.59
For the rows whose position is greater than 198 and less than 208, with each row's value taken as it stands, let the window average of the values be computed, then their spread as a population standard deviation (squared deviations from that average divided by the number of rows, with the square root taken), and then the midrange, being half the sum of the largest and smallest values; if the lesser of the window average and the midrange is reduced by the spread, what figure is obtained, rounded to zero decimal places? 188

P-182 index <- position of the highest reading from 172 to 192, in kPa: 187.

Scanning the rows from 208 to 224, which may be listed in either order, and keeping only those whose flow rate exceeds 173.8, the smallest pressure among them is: 209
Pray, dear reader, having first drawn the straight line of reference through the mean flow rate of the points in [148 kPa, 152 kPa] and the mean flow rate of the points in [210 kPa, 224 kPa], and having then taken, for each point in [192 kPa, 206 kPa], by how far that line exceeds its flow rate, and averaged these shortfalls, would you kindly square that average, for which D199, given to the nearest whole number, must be 14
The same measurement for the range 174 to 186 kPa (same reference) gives 12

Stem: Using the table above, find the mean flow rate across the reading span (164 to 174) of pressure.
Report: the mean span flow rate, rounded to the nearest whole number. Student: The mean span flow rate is 174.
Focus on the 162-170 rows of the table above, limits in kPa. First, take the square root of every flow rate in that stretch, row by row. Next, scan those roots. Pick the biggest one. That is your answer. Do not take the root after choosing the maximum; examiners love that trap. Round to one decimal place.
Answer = 13.2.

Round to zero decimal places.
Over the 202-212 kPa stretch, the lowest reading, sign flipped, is -194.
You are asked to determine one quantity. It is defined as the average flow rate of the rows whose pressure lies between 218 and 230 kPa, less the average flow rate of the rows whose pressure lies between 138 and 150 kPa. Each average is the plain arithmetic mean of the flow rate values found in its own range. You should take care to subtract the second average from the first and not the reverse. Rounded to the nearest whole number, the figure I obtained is 16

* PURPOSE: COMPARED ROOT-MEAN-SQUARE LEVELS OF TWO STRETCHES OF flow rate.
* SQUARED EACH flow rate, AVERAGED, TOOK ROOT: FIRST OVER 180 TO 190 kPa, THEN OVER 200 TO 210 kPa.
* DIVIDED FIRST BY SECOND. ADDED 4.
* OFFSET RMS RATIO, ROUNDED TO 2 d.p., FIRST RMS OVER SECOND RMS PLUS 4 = 4.96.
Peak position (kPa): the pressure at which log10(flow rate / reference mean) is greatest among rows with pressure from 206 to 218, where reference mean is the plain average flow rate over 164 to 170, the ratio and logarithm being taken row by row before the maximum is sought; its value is 207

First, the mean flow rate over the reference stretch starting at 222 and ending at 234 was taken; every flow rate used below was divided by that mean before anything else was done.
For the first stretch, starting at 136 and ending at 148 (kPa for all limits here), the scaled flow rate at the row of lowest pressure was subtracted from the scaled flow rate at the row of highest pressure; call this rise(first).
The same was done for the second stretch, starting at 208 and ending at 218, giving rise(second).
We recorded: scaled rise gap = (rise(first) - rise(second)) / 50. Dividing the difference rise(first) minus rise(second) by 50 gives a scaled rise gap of 0.0011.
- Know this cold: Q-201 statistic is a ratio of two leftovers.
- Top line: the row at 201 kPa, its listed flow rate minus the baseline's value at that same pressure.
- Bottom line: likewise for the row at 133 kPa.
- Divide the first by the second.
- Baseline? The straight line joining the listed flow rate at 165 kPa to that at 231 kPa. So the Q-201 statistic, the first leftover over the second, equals 1.1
